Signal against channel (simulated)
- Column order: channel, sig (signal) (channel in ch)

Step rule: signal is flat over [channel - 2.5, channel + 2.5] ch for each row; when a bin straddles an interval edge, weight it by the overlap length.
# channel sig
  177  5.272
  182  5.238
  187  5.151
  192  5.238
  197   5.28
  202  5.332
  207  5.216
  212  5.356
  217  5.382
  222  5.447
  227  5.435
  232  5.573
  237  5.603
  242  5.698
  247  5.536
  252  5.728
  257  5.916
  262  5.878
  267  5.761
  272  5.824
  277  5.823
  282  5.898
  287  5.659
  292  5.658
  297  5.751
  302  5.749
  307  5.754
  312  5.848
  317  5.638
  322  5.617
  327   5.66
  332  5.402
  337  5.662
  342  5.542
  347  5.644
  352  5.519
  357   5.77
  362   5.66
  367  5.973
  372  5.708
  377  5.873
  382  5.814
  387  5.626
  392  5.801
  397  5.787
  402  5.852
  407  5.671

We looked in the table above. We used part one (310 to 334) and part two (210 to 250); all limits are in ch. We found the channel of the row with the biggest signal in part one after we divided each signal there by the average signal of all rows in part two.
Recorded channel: 312 ch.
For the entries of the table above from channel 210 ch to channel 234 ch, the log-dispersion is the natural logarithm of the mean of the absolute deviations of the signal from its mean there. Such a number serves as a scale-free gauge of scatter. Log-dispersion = -2.86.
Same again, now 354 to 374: -2.33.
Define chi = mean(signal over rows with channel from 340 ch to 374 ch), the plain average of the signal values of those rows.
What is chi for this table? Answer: 5.69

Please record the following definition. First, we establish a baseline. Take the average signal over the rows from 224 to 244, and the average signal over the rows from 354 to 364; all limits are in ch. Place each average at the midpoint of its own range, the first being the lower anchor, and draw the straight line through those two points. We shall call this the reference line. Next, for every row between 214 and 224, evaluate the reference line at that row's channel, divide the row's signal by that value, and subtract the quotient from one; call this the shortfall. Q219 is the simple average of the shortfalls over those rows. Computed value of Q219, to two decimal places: 0.03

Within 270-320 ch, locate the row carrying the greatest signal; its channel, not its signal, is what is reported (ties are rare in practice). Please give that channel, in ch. 282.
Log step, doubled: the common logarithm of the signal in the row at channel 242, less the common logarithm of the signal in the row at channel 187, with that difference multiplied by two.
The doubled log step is 0.09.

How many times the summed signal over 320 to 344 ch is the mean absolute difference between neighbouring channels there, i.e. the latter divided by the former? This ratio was 0.0061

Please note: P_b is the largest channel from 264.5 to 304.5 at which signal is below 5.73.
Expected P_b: 292 ch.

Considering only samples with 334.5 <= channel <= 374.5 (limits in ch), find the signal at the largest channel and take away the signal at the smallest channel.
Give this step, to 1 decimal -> 0.0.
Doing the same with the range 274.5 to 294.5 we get -0.2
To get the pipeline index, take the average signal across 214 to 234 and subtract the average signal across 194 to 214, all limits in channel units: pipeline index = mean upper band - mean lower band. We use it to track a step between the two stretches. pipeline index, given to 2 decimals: 0.16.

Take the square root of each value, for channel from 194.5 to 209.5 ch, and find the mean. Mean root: 2.30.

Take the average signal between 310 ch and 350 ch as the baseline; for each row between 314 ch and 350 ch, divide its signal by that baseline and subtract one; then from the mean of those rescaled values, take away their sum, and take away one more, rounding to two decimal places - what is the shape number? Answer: -0.97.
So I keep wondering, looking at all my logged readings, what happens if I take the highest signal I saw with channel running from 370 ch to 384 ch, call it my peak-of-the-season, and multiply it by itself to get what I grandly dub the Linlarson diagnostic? 34.5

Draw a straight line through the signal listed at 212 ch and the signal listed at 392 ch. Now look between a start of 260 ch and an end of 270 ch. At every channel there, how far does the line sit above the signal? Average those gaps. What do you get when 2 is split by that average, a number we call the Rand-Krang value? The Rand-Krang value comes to -6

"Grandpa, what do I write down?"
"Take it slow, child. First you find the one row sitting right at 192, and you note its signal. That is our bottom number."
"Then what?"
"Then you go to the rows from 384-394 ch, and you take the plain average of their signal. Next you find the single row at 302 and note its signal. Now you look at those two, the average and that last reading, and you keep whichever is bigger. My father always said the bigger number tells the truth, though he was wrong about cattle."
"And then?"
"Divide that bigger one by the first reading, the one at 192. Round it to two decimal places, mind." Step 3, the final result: 1.10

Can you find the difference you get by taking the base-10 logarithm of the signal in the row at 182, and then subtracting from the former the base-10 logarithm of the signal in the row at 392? -0.044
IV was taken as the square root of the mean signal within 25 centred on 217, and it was 2.32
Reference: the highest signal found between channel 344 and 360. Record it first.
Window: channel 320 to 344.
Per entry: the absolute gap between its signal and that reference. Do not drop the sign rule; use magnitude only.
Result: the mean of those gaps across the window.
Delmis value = 0.19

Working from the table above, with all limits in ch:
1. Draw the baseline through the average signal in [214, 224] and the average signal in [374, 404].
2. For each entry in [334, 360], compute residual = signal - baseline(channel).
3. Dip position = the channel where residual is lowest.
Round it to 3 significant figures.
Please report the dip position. 352 ch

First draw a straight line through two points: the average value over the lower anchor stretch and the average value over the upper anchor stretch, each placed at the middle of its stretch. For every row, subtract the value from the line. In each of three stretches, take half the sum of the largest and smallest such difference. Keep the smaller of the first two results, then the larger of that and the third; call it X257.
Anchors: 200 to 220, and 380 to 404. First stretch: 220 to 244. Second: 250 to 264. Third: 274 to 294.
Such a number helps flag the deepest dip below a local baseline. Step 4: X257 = -0.26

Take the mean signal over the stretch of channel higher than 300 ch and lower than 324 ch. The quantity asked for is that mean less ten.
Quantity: -4.28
